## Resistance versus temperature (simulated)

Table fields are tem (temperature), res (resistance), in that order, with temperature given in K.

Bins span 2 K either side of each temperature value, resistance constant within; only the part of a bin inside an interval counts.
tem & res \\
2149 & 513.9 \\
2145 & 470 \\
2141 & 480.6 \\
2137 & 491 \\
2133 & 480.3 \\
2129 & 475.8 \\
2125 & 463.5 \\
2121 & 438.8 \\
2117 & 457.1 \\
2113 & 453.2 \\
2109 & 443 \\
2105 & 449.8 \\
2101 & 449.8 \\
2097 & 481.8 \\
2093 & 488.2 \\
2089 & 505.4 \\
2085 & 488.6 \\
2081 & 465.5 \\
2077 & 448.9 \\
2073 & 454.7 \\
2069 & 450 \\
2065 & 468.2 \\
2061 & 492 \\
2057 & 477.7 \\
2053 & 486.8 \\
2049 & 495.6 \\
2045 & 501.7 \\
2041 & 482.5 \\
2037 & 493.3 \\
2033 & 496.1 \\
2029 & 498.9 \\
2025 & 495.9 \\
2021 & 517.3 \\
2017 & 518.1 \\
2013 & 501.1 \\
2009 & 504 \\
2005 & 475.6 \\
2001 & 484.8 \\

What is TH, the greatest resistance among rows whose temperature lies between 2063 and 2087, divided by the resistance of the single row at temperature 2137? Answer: 1.00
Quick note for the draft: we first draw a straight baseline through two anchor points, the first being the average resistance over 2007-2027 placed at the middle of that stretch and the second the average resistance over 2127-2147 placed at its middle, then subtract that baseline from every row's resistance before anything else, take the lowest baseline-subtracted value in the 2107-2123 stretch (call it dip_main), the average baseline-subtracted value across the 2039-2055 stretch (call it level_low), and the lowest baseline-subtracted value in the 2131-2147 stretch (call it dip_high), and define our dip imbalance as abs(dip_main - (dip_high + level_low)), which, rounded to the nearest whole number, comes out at 28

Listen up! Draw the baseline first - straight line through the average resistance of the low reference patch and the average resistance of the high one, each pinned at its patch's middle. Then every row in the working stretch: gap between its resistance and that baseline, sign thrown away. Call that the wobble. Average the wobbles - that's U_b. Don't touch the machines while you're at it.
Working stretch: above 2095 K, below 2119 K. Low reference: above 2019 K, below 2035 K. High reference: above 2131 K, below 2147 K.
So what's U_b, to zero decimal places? 31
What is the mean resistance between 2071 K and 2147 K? 468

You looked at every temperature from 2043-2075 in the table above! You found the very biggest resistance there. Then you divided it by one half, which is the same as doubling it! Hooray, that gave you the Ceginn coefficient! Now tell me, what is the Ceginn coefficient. 1003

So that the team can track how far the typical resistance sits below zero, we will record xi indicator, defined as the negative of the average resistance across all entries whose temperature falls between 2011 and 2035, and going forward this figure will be -505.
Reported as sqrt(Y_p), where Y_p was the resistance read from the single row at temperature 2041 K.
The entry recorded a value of 22.0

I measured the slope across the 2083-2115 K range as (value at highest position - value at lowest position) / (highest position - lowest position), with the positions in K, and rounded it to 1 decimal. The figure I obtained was -1.3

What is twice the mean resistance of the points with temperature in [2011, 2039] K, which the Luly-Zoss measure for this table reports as 1006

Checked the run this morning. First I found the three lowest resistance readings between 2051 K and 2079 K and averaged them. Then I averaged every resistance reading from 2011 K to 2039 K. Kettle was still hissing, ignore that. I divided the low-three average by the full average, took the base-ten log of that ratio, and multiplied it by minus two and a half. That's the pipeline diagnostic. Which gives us 0.12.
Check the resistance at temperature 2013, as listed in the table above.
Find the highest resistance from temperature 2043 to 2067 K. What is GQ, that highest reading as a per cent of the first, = 100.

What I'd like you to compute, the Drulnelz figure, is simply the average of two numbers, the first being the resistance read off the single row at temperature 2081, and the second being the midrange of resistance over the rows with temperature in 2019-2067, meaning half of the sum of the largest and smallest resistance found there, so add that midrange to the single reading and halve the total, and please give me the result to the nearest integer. 479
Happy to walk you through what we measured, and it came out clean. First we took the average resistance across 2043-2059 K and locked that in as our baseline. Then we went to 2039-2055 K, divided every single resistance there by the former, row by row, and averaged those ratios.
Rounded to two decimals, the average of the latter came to 1.00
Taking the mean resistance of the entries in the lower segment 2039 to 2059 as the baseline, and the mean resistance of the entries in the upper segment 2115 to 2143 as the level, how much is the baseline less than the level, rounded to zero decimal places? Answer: -19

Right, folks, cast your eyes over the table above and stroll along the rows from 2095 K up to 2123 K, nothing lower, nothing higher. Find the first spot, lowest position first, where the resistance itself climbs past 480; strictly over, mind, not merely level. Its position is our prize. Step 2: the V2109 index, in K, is 2097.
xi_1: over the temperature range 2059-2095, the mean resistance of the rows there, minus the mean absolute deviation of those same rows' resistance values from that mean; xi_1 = 456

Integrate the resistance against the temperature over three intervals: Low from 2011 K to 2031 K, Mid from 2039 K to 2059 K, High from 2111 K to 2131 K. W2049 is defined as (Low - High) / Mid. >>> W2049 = 0.10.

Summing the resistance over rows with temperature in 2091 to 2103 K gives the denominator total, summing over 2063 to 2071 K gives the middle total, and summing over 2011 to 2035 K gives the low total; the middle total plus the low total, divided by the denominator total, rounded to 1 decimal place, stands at 2.8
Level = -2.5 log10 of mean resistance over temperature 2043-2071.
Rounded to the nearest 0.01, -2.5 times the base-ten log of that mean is -6.71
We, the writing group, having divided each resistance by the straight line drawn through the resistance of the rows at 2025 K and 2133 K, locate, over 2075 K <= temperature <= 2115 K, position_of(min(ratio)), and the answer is 2109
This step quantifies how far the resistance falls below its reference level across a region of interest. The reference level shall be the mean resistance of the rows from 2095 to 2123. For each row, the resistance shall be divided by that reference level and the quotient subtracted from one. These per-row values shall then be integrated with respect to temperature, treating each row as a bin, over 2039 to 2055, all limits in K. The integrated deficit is -1.4 K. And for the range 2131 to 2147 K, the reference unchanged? -1.0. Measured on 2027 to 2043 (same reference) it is -1.4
